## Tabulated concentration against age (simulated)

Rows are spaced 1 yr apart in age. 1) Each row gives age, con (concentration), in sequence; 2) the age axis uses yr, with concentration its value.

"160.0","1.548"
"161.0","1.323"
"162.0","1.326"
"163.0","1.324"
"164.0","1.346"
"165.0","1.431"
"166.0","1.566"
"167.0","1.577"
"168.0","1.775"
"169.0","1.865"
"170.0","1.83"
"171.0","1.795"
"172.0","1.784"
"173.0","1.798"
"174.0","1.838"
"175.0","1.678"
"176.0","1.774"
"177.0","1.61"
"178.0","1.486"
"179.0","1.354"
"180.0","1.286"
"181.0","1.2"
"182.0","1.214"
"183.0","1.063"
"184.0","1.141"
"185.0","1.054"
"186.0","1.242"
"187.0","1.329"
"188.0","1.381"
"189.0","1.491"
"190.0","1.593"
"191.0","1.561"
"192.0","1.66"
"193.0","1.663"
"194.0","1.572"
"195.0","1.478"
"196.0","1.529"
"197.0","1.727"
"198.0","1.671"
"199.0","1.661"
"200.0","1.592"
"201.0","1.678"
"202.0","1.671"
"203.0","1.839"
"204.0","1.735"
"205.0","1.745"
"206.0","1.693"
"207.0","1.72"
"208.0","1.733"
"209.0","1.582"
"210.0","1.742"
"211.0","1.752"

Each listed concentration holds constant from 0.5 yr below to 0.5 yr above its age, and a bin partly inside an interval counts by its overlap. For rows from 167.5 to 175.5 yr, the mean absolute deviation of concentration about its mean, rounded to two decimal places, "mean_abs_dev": 0.04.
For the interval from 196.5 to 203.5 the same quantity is 0.05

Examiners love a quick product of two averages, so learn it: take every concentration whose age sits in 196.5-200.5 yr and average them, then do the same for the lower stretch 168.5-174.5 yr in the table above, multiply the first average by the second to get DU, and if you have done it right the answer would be 3.02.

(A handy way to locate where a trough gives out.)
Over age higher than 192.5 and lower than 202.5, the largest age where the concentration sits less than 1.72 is 202.0 yr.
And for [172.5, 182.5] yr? 182.0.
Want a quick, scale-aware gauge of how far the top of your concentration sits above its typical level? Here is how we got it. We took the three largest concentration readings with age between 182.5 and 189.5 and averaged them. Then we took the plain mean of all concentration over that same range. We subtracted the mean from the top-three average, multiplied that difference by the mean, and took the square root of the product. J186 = 0.44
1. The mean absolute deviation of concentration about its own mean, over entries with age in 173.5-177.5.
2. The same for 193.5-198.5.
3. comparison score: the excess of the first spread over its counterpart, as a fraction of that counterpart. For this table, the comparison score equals 0.0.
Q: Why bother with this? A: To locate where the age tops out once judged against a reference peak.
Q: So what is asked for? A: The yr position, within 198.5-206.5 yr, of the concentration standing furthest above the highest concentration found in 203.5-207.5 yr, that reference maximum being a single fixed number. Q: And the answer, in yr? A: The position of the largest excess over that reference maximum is 203.0 yr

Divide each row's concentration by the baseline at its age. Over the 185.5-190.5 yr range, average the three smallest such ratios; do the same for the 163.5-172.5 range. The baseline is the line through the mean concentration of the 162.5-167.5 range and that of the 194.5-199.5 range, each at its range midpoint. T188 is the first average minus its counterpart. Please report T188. -0.16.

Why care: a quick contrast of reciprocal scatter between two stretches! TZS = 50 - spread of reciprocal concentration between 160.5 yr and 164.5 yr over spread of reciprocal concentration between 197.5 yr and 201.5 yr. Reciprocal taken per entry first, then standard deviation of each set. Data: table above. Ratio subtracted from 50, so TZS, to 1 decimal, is 49.6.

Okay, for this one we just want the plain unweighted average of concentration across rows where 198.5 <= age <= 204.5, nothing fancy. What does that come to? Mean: 1.70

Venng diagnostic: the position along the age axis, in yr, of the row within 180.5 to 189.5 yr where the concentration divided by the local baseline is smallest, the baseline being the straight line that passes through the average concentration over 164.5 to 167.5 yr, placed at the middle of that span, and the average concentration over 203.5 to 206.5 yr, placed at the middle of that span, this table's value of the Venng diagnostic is 185.0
